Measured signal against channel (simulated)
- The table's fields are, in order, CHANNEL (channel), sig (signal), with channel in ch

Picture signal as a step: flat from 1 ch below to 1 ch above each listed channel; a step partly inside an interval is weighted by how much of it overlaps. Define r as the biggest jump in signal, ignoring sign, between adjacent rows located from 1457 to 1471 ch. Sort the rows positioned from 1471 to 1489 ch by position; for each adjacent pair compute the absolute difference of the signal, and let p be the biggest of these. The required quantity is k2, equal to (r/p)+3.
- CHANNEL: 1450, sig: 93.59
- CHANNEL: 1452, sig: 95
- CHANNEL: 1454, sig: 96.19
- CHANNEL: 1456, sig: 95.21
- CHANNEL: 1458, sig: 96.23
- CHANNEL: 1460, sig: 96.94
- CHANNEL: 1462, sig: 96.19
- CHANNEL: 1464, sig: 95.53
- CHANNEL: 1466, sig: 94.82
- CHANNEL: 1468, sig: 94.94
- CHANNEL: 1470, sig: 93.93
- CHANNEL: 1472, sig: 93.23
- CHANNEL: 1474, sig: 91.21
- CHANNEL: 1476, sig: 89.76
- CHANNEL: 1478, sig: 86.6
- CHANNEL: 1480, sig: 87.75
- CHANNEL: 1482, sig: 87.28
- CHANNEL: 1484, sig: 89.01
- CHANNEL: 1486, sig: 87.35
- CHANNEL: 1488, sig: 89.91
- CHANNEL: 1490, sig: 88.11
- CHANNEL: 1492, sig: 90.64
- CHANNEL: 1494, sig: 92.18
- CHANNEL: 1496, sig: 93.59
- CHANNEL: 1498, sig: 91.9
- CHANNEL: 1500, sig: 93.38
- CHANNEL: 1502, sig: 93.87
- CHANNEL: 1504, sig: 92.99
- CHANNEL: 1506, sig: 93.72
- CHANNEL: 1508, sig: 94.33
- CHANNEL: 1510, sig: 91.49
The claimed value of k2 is 3.32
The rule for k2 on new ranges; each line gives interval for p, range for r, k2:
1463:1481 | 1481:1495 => 3.81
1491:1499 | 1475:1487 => 4.87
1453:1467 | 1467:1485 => 6.10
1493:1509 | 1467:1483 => 4.87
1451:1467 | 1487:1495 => 5.13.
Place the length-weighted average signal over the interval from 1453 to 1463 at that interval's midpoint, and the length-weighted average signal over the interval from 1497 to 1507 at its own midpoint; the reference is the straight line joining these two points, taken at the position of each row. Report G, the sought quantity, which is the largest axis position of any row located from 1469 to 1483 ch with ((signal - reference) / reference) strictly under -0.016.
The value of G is 1482 ch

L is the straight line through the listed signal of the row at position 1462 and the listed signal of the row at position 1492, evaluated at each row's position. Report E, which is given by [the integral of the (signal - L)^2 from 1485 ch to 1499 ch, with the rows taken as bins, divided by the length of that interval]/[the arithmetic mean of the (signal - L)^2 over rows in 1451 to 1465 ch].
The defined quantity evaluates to 3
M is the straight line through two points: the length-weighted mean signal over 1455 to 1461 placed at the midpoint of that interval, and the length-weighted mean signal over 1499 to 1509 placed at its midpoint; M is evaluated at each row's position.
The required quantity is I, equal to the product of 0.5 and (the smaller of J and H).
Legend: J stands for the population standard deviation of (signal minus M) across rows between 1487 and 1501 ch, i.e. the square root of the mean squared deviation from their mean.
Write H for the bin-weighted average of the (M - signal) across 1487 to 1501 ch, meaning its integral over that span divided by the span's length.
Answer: 1.0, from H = 2.8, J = 2.0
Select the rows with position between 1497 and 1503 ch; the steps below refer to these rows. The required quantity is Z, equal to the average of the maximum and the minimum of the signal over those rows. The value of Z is 92.9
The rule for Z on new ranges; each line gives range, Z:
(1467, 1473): 94.1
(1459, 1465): 96.2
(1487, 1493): 89.4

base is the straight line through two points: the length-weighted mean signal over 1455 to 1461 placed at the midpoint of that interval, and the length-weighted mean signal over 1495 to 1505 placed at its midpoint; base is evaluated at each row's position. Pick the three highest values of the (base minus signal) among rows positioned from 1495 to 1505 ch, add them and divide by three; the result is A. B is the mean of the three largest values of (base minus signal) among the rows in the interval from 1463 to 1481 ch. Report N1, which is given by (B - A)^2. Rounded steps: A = 0.4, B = 7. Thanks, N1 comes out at 40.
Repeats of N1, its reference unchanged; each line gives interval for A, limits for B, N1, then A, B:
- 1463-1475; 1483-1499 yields 13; 2.3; 6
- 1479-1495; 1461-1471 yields 37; 6.9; 1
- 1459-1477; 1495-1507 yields 10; 3.6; 0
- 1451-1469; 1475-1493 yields 39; 1.1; 7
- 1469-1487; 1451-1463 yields 41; 7.4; 1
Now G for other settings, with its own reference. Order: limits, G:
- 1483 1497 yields 1494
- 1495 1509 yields 1498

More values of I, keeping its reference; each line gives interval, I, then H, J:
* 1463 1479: 1.3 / 2.9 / 2.7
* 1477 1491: 0.6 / 6.7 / 1.2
